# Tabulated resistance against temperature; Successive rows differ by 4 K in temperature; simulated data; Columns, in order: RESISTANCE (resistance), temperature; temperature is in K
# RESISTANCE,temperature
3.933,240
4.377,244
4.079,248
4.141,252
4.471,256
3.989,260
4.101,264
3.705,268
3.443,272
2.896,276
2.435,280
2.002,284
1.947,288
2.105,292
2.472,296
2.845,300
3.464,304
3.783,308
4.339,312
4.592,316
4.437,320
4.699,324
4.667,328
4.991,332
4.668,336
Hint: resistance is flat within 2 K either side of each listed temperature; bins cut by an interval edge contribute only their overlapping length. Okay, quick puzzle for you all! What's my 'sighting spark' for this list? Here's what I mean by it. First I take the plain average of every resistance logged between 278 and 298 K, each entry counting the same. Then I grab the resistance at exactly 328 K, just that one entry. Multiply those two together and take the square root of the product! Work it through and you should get 3.2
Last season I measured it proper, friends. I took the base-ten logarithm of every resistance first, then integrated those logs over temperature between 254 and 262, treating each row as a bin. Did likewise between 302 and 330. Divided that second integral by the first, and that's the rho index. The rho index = 3.5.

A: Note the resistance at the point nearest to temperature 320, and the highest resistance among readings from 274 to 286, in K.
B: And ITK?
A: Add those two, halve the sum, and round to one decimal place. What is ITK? 3.7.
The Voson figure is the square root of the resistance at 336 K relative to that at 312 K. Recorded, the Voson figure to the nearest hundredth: 1.04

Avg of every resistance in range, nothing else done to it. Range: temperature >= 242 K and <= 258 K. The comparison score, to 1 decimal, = 4.3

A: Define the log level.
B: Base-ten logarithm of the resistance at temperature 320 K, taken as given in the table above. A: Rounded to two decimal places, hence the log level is 0.65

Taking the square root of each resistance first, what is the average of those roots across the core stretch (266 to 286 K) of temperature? 1.69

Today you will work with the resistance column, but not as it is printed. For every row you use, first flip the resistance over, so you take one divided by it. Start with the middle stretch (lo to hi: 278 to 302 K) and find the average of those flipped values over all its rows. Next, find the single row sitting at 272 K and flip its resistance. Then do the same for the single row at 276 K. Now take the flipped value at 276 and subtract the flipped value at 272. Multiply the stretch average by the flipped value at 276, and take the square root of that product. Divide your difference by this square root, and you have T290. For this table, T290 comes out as 0.140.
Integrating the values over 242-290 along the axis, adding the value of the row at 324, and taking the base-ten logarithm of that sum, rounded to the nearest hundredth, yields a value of 2.23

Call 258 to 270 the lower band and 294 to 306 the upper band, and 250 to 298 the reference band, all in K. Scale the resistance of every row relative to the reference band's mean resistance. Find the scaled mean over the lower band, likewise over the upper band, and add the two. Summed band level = 2.2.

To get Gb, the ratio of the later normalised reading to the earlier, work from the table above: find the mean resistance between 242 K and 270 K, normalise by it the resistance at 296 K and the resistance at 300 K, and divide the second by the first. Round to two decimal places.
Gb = 1.15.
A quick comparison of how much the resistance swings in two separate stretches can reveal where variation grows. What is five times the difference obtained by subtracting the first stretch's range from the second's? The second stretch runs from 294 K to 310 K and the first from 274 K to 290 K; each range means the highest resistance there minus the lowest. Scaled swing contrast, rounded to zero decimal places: 2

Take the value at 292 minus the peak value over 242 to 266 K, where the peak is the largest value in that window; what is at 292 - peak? -2.4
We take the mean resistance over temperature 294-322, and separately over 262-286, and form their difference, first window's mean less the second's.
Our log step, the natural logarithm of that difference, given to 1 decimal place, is -0.5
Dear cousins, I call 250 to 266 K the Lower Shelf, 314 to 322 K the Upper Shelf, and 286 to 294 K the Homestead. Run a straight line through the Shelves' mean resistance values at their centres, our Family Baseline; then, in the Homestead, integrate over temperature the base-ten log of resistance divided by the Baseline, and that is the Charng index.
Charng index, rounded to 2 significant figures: -2.7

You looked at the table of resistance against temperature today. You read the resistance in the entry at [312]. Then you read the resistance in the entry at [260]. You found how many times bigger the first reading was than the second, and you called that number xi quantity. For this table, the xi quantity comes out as 1.09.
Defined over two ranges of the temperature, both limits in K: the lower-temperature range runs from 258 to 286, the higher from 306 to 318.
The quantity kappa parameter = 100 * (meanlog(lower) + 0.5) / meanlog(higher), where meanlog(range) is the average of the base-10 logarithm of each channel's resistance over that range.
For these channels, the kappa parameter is 159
